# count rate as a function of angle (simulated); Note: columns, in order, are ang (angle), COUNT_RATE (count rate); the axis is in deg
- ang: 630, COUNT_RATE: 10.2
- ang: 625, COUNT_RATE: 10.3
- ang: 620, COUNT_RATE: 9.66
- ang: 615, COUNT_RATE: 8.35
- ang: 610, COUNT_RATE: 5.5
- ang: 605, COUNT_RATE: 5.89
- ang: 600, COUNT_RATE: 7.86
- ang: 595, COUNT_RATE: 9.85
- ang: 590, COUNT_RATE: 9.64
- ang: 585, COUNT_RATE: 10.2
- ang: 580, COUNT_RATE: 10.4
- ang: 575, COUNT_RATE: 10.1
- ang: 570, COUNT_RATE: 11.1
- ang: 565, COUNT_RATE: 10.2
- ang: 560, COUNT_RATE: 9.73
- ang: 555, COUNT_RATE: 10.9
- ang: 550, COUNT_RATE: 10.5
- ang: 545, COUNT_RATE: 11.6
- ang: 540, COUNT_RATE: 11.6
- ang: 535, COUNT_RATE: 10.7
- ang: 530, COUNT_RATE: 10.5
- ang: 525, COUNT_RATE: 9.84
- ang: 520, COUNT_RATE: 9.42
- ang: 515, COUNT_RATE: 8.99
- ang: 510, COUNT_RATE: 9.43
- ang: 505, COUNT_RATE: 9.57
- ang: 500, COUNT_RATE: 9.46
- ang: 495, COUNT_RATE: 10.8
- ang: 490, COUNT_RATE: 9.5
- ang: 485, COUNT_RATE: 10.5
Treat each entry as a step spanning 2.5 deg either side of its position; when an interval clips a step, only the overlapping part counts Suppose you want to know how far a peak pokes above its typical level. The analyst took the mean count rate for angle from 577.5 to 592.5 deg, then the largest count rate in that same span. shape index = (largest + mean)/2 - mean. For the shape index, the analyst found 0.16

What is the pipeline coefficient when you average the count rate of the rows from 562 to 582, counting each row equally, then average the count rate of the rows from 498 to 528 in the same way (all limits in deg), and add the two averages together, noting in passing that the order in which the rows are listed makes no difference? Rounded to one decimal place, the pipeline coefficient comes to 19.9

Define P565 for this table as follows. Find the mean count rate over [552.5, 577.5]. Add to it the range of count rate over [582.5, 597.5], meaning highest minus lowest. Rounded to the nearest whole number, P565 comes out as 11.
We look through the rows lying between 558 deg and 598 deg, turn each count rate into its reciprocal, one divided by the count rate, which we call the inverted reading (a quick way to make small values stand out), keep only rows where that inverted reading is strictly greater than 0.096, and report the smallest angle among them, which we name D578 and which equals 560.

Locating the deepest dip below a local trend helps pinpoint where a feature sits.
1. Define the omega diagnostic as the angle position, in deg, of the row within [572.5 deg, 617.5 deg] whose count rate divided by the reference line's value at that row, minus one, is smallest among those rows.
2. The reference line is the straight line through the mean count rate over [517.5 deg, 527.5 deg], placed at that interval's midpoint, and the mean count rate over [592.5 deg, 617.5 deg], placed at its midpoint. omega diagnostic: 610 deg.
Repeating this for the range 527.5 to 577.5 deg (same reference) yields 530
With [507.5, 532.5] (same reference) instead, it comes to 515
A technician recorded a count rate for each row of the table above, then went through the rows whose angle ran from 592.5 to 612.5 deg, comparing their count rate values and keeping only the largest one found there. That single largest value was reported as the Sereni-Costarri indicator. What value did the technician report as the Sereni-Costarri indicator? 9.85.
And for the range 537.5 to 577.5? 11.6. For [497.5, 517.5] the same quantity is 9.57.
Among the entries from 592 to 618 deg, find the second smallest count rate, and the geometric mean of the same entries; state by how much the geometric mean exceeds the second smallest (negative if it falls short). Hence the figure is 1.4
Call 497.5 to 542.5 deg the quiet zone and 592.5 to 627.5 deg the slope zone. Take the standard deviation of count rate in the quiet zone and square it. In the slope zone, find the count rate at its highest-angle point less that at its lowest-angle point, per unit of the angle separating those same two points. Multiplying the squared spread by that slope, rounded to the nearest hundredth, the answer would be 0.01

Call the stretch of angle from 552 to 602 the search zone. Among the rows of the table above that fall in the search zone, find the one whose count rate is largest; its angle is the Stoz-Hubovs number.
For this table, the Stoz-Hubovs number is 570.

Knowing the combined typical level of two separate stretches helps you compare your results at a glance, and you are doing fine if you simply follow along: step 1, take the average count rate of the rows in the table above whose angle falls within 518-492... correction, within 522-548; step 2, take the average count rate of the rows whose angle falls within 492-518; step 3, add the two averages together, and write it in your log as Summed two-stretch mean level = 20.5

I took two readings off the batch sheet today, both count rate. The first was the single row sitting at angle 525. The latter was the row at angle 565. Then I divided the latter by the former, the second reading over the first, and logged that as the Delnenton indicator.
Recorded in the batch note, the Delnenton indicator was 1.04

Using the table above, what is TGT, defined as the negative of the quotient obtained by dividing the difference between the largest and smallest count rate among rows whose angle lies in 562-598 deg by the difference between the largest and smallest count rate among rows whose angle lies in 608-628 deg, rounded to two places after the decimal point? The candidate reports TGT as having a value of -0.30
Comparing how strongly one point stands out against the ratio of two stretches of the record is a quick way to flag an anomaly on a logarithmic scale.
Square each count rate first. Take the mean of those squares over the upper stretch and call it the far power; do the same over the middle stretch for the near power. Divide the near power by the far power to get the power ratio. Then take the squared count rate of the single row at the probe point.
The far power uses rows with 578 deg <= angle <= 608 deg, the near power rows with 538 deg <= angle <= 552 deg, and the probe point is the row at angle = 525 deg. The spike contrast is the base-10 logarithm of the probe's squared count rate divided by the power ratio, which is 1.80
